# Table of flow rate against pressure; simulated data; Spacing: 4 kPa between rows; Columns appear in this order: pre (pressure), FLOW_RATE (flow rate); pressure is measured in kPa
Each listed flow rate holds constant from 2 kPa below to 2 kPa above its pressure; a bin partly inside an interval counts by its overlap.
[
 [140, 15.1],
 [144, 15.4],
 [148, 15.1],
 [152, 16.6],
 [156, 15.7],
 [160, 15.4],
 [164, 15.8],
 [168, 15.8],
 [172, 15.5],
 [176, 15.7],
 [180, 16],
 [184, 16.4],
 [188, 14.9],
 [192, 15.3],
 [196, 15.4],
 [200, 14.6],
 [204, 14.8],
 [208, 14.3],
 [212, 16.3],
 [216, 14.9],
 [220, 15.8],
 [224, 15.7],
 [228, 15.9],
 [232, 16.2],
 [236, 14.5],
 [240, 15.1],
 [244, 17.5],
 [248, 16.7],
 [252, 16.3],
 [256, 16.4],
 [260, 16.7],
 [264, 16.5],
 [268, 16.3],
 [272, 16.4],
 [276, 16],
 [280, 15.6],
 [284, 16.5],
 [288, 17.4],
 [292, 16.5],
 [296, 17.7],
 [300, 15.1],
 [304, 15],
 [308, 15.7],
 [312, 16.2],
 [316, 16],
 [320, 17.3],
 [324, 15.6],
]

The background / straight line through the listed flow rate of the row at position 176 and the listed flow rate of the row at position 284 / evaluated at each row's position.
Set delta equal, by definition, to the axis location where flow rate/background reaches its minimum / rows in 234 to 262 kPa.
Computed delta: 236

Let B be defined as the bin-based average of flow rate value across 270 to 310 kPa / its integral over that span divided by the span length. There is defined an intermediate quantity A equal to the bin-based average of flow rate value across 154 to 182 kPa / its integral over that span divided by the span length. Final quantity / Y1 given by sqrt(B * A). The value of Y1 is 15.94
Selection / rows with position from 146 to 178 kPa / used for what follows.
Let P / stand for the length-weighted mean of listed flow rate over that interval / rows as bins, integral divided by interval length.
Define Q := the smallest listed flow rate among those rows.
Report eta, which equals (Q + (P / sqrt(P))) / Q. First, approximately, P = 15.7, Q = 15.1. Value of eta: 1.26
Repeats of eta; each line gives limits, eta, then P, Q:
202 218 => 1.27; 15.1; 14.3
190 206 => 1.27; 15.0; 14.6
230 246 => 1.27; 15.8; 14.5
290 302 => 1.27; 16.4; 15.1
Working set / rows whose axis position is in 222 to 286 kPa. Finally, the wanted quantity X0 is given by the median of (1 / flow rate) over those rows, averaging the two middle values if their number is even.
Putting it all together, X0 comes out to 0.0613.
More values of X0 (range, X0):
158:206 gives 0.0647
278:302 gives 0.0606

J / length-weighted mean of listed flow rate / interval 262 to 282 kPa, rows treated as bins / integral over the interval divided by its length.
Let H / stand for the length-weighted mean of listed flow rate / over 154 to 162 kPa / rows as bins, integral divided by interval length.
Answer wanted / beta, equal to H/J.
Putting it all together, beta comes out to 0.96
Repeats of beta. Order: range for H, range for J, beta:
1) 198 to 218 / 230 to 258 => 0.93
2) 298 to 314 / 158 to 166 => 0.99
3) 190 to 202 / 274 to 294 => 0.92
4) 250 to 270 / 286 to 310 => 1.01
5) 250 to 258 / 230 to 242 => 1.07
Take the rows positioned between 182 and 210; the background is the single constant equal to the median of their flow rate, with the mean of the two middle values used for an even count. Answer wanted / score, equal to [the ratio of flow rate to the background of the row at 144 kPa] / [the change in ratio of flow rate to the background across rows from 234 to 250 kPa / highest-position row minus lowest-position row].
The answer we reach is 7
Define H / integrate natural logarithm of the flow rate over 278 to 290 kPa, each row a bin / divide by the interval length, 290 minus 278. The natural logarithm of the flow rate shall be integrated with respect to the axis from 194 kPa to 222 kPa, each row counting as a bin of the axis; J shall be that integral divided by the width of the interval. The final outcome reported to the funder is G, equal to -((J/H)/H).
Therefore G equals -0.346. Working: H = 2.802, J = 2.72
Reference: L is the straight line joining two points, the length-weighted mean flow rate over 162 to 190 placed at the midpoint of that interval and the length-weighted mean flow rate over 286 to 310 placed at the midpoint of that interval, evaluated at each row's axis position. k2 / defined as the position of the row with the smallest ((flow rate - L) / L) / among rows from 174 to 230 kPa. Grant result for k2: 208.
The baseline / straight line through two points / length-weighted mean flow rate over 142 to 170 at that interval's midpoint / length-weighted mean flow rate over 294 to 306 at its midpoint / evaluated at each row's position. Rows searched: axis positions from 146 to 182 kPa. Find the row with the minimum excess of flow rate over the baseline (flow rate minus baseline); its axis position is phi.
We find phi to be 148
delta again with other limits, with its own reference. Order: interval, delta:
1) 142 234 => 208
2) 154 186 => 160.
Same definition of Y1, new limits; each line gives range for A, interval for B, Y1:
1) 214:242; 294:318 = 15.69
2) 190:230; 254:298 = 15.91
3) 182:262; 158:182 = 15.69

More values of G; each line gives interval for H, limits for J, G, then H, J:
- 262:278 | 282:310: -0.358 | 2.791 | 2.79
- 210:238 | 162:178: -0.365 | 2.747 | 2.75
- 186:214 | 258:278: -0.380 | 2.713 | 2.80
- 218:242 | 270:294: -0.372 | 2.742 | 2.80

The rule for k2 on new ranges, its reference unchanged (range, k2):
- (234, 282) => 236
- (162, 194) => 188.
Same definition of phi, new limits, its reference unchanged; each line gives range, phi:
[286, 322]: 304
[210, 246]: 236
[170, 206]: 200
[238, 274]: 240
